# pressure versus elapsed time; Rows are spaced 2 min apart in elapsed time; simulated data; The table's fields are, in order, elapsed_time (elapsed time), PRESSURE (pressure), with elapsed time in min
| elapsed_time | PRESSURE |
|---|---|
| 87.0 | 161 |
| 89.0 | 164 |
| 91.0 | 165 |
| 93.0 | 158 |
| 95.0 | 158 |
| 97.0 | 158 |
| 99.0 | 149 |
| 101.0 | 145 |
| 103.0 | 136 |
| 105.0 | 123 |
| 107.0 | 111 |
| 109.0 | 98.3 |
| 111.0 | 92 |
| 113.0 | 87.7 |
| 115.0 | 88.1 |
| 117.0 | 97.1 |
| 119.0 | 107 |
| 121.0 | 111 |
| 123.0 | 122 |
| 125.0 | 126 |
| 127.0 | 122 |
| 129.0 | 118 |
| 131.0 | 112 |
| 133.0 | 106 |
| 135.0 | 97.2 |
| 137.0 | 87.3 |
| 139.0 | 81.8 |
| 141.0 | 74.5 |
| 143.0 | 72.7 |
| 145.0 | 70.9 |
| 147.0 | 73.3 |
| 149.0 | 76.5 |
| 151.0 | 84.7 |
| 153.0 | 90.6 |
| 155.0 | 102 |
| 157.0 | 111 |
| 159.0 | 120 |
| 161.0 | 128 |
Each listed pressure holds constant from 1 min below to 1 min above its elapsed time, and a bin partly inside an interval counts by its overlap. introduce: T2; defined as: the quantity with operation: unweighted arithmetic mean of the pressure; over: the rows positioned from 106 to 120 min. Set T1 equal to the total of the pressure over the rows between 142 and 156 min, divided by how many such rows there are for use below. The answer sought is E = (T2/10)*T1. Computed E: 793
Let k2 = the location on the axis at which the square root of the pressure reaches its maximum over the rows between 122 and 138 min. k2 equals 125.0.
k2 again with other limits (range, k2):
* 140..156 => 155.0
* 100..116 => 101.0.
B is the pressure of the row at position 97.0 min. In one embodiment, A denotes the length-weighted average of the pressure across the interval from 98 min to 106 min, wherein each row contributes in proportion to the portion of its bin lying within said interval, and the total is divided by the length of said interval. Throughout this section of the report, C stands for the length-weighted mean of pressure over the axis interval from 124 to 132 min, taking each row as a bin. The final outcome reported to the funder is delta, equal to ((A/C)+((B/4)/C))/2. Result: 0.7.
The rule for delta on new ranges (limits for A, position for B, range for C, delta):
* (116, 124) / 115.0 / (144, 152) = 0.9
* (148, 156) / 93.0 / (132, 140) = 0.7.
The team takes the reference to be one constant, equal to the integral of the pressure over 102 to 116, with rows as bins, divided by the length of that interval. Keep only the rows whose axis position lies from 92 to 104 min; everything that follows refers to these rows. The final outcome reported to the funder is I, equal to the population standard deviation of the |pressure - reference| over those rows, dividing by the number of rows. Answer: 8.3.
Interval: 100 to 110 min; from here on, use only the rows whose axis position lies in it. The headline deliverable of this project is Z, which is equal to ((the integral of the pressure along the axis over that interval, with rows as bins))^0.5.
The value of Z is 35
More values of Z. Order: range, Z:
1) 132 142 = 30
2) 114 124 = 32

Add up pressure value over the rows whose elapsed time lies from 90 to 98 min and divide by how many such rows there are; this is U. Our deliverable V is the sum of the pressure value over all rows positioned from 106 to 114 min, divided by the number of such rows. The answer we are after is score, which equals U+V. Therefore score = 257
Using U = 160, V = 97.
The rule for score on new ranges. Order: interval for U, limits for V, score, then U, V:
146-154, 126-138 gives 188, 81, 107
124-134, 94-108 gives 257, 117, 140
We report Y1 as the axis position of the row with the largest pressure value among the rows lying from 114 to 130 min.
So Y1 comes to 125.0 min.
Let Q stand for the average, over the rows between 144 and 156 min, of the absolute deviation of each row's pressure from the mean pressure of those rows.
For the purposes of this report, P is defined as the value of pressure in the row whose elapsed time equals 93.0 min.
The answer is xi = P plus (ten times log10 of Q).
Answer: 168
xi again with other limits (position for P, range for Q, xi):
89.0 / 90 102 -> 172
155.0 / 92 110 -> 115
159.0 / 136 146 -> 128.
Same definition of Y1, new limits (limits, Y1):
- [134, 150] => 135.0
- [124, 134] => 125.0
